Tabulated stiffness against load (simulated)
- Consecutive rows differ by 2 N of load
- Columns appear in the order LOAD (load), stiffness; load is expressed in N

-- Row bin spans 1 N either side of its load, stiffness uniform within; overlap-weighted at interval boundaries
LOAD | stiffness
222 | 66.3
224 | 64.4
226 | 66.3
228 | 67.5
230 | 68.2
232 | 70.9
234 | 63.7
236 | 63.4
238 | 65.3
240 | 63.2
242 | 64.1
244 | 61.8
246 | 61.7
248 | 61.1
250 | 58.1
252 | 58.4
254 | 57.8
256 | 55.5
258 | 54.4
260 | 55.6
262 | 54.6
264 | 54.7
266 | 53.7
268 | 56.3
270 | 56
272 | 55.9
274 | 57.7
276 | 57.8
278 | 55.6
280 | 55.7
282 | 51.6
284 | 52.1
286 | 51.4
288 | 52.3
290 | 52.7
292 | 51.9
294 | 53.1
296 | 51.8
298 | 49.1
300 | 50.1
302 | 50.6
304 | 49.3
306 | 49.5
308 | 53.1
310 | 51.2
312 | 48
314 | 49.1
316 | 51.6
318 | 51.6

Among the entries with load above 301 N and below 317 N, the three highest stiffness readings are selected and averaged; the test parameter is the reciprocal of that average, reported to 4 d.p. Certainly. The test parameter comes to 0.0192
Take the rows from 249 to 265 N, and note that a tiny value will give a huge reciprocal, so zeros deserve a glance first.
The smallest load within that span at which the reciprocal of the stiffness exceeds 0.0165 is 250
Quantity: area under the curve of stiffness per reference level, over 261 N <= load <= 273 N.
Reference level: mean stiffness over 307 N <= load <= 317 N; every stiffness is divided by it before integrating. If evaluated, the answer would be 13.1 N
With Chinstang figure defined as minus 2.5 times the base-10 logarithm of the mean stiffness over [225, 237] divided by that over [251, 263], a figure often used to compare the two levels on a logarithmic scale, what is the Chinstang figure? -0.188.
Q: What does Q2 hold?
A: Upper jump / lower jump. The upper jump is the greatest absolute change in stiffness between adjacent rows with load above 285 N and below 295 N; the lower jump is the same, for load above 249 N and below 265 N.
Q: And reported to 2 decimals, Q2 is 0.52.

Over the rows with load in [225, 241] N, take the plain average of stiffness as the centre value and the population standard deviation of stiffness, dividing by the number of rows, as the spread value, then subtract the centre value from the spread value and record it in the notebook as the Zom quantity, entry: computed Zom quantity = -63.5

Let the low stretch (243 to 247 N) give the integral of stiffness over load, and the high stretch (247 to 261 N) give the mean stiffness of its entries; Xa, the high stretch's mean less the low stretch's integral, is -190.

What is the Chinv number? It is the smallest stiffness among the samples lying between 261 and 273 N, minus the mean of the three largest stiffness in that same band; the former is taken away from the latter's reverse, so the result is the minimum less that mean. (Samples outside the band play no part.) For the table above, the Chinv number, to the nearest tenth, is -2.4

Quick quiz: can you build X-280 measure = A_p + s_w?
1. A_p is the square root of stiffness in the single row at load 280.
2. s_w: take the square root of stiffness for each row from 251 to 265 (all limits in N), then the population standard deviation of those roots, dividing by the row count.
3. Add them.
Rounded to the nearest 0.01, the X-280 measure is 7.56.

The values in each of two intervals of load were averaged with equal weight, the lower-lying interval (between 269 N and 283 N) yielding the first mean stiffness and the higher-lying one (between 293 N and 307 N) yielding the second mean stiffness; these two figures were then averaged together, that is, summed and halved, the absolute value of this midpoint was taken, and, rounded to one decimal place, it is 53.1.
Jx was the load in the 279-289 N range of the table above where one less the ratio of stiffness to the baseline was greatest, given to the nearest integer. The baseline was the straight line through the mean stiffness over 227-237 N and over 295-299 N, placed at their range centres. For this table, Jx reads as 282 N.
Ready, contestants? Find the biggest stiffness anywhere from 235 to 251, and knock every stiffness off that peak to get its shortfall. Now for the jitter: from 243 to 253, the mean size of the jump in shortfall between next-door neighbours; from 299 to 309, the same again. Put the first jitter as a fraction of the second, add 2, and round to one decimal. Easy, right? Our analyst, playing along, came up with 2.7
